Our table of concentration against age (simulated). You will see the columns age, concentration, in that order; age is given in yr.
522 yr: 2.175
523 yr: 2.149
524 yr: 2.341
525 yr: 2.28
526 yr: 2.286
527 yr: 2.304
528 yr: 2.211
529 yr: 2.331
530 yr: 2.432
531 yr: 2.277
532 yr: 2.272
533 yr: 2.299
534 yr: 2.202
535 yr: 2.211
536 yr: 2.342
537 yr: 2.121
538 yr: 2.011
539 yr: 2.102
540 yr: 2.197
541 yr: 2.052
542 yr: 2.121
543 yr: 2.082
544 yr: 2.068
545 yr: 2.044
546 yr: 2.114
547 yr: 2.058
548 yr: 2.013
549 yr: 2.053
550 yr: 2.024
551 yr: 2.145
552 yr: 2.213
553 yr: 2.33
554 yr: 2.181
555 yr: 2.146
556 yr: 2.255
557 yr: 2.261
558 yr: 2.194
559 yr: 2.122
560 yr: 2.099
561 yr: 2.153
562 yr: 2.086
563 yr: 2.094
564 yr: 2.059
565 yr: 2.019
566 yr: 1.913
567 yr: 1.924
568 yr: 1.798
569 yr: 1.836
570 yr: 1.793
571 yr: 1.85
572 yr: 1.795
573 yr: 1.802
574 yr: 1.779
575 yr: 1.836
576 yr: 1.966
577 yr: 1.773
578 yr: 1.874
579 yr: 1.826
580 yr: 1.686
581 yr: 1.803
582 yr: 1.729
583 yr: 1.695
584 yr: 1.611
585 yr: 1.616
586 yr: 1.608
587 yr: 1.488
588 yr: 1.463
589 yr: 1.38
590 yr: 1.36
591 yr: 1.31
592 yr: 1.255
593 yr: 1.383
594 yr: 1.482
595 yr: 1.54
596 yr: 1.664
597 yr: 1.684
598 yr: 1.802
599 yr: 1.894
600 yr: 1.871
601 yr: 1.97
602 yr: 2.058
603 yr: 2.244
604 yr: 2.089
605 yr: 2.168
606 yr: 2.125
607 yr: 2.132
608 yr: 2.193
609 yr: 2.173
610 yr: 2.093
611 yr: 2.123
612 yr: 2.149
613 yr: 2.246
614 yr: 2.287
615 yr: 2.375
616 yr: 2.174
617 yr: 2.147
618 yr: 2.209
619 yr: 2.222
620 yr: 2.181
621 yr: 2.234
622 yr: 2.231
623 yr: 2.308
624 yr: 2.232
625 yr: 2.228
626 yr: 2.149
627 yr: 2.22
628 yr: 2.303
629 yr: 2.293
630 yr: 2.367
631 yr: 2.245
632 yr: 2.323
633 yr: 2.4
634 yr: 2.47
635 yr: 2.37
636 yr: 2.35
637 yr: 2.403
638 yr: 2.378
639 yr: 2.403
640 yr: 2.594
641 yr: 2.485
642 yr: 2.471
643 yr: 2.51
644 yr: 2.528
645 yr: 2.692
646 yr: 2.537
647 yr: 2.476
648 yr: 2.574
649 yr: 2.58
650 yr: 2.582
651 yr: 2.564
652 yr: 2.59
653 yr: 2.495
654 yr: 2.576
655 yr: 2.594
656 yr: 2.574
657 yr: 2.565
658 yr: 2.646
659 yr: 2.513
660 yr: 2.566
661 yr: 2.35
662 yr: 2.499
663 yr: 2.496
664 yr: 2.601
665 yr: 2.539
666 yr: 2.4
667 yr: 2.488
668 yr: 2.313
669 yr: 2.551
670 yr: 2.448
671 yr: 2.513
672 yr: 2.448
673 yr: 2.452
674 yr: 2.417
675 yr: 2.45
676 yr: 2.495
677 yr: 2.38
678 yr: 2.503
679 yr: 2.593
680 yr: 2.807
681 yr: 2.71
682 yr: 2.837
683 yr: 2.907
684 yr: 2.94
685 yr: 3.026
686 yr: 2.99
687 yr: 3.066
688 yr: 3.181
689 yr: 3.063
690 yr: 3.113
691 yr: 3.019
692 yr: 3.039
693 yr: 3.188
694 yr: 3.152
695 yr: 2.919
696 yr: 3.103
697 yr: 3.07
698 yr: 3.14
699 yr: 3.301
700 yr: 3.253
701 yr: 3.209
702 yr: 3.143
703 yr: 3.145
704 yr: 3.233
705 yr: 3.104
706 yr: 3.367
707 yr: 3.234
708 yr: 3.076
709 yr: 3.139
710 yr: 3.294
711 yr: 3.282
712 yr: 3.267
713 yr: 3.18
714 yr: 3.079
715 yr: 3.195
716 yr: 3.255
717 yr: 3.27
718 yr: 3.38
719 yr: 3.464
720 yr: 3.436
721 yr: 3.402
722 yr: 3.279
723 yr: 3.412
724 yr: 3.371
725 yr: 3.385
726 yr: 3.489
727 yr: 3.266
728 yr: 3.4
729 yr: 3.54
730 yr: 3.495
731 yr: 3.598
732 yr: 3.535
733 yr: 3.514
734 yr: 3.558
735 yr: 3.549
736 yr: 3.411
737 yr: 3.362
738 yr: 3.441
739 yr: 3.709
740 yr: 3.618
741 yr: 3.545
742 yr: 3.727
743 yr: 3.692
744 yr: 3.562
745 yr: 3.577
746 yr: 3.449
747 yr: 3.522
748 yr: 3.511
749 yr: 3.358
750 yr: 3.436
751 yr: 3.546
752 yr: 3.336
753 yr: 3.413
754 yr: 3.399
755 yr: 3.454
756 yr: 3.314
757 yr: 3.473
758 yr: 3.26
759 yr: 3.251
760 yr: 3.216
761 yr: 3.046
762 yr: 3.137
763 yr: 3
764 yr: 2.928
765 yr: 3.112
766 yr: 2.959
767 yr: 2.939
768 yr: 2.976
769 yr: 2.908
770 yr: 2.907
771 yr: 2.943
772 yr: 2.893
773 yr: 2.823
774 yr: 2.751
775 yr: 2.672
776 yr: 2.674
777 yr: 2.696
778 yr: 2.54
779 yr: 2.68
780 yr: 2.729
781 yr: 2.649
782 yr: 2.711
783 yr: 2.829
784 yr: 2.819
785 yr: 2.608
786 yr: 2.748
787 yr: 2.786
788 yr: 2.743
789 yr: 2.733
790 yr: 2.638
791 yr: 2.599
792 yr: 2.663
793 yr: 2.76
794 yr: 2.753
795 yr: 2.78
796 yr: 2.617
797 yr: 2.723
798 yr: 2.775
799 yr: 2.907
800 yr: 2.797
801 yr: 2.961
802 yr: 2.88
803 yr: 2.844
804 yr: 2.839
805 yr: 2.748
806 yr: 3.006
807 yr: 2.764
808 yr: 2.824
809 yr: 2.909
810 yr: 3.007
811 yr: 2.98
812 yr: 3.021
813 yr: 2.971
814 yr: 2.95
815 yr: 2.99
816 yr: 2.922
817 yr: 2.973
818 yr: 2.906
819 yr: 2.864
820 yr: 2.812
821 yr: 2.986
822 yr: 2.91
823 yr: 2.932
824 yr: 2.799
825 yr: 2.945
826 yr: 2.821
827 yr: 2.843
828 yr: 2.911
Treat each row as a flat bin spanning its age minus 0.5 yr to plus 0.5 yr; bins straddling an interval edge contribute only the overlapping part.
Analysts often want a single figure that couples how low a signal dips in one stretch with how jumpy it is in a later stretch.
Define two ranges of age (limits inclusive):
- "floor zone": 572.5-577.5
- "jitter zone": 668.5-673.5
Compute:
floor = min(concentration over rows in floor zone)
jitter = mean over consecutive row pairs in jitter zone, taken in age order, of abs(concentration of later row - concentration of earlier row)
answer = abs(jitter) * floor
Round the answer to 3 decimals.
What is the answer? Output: 0.105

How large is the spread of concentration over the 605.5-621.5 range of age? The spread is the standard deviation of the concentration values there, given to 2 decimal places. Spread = 0.07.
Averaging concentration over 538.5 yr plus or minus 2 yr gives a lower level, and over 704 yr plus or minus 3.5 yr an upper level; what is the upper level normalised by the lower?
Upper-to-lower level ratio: 1.52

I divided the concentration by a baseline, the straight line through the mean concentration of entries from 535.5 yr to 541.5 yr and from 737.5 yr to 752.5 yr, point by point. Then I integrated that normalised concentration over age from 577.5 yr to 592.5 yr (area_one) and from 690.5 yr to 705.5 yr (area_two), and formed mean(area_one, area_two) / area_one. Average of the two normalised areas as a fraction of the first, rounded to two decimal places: 1.25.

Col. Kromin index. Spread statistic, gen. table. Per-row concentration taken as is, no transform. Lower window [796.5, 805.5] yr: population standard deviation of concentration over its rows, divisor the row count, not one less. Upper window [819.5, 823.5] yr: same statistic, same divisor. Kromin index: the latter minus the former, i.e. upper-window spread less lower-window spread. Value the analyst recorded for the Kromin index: -0.01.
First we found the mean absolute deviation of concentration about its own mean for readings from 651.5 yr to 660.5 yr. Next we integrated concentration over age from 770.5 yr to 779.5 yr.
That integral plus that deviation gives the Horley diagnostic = 24.7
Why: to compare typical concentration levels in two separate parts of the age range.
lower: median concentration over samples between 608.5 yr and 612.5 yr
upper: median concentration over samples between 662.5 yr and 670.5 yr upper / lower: 1.17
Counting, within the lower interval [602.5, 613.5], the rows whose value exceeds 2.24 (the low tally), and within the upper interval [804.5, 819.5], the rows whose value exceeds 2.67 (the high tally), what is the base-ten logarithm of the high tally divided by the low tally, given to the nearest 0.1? 0.9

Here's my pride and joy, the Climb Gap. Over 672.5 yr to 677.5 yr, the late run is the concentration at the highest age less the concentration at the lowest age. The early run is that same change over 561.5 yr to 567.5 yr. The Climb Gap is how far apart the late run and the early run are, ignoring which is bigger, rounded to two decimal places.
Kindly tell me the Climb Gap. 0.09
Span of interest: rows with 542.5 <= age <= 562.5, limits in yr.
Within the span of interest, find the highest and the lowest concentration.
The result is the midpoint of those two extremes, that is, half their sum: 2.2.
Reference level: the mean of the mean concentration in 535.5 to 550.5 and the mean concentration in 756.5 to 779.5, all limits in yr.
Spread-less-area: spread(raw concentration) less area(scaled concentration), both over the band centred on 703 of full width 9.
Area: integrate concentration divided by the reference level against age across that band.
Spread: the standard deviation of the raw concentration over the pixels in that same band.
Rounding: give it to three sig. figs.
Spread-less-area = -11.4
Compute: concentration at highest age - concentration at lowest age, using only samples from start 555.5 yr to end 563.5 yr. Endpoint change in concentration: -0.16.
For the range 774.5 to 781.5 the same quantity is -0.02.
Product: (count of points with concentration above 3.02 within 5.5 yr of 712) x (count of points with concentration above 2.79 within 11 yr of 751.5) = 242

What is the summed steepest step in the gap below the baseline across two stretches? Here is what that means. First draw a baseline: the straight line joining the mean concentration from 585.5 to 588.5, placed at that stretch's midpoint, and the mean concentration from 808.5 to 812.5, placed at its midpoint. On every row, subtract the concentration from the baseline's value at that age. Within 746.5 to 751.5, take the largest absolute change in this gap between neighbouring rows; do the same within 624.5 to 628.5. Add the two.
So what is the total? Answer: 0.25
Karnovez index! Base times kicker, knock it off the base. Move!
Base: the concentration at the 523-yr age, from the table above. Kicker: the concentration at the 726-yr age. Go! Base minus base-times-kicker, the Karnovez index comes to -5.3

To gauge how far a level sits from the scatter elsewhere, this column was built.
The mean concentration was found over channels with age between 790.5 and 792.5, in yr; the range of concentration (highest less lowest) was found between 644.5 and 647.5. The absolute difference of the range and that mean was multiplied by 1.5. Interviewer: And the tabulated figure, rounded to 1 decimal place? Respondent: 3.6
